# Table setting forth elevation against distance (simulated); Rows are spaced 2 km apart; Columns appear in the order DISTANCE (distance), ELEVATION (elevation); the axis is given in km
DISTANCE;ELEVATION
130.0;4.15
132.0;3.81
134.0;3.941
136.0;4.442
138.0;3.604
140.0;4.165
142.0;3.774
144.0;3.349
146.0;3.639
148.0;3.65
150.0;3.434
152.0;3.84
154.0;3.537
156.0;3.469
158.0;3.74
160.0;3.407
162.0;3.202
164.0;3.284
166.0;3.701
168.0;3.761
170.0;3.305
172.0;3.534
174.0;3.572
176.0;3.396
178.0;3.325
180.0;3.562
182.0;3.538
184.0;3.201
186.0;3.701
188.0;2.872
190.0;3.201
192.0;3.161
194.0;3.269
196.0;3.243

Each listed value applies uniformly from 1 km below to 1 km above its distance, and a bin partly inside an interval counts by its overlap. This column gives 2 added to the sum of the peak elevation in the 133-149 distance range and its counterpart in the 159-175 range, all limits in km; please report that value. 10.2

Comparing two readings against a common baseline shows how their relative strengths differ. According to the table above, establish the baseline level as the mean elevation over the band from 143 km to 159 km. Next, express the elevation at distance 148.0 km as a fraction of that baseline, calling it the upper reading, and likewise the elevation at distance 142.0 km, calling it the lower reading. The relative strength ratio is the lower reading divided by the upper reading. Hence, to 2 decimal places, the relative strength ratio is 1.03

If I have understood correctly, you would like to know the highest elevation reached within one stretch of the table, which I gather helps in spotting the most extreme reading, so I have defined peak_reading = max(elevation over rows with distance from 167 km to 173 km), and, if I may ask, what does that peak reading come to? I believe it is 3.761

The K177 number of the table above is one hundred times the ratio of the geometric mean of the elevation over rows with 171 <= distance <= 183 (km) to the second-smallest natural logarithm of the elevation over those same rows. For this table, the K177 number 285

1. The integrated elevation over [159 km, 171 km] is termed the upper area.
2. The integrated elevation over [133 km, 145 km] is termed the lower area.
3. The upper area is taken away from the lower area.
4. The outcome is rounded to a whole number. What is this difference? 5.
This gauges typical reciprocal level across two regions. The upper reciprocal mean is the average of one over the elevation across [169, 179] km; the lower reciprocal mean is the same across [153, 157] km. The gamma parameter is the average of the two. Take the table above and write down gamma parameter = 0.289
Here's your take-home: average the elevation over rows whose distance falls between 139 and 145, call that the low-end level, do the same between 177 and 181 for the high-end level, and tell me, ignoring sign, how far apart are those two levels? 0.32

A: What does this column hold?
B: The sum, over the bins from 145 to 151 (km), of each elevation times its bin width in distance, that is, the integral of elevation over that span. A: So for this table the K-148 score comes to 21.4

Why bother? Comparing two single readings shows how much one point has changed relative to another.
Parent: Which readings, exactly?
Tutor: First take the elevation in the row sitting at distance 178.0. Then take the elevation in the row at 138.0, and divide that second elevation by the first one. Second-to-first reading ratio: 1.08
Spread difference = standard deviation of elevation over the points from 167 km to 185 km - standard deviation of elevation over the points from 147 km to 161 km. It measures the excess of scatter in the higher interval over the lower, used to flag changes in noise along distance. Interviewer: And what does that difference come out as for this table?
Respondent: 0.01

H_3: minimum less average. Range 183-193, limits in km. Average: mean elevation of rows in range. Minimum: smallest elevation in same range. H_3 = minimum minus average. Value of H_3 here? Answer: -0.36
